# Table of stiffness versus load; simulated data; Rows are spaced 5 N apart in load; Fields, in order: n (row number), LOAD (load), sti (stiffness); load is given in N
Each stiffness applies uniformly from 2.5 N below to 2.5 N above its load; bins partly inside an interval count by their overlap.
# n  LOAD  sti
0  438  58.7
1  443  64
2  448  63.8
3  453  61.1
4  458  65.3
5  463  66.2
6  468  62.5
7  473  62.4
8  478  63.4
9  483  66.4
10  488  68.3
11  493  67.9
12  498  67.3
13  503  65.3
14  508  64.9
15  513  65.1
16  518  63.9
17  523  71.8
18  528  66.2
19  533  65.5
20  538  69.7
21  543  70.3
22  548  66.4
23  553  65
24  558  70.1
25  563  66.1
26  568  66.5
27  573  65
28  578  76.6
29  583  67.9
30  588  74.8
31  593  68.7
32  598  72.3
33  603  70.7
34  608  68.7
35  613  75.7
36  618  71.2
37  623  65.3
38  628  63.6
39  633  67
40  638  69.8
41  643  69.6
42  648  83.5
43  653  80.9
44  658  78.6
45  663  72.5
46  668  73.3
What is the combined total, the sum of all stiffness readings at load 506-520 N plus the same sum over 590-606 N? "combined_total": 406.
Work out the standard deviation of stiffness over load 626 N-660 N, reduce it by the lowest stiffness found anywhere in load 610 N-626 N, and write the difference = -58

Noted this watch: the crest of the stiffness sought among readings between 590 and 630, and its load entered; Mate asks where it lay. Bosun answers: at 613 N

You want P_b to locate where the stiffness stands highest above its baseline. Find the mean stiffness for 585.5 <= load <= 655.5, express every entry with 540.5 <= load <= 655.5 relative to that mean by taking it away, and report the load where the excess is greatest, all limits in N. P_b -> 648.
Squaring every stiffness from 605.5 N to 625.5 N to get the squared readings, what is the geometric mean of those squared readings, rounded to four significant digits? 4917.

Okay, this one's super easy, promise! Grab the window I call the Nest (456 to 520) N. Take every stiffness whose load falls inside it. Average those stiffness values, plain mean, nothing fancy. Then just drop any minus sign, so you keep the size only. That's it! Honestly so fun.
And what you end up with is 65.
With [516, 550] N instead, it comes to 68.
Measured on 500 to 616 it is 69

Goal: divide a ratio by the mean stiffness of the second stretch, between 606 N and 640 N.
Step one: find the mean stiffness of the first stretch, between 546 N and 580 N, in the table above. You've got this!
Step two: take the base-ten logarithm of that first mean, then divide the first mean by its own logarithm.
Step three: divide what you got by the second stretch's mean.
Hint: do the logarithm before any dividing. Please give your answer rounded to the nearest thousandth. 0.539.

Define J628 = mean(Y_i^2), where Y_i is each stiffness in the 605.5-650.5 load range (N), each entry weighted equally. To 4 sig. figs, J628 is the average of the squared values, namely 5001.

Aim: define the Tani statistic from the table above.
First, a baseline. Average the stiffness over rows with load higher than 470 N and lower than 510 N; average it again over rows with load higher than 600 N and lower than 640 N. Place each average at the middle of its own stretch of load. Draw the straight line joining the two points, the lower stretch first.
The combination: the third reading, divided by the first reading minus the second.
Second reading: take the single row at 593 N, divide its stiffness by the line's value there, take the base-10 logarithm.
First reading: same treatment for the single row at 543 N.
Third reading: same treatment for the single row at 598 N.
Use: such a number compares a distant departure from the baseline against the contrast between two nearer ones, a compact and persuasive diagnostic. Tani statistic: 1.3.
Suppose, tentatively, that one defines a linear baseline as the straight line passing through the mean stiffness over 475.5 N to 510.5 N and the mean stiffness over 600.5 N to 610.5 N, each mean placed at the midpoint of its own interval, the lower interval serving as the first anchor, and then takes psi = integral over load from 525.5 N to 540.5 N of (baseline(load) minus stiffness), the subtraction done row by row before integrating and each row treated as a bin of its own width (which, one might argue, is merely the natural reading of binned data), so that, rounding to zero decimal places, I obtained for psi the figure 5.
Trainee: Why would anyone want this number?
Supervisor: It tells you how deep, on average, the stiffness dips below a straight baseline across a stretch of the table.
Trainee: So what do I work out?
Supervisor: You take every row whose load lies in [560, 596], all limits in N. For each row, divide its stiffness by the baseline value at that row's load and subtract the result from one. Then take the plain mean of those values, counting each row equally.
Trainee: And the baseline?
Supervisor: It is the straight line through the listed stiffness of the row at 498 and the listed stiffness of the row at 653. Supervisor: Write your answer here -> 0.07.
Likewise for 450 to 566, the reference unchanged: 0.03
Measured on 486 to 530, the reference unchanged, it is 0.02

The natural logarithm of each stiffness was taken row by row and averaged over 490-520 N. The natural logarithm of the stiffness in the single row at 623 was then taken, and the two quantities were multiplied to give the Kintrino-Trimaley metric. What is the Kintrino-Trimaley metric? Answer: 17.5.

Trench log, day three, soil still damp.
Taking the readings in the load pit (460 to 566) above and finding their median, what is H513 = 66.2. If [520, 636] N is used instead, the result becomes 68.7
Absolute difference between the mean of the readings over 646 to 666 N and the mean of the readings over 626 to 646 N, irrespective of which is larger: 11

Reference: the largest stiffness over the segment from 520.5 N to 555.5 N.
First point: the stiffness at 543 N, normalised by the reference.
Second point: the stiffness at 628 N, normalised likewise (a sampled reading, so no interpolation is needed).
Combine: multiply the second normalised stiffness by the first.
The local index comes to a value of 0.87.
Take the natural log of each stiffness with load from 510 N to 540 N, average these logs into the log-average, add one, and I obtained 5.20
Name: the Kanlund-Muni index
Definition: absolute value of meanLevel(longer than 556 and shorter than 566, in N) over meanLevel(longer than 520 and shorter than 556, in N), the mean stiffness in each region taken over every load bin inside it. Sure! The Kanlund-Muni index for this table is 1.00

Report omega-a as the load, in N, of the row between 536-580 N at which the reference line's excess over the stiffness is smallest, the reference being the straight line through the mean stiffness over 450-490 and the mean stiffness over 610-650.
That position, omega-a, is 578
